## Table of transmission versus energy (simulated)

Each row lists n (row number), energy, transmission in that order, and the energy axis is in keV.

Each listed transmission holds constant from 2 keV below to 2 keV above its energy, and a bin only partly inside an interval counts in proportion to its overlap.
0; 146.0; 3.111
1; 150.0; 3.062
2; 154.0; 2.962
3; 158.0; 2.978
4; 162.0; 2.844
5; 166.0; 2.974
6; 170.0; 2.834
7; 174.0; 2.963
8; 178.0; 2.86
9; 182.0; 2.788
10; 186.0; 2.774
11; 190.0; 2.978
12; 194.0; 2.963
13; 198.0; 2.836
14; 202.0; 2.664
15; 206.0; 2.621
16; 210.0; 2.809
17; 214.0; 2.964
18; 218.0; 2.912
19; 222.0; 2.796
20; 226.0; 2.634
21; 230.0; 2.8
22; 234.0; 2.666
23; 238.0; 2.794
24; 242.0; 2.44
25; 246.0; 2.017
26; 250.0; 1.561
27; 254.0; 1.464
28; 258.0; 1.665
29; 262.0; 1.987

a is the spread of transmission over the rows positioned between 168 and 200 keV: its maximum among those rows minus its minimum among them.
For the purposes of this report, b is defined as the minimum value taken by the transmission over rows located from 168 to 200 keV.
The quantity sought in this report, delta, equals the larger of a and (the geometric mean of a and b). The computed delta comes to 0.75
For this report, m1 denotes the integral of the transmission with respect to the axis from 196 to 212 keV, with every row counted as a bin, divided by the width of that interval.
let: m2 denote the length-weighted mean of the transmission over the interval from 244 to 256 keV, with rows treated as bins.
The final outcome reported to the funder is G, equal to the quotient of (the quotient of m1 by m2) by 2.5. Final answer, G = 0.65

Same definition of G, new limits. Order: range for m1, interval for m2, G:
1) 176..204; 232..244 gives 0.43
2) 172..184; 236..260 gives 0.58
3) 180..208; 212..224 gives 0.39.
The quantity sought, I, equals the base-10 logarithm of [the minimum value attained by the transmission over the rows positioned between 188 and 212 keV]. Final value 0.42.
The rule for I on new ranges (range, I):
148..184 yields 0.45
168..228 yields 0.42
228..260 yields 0.17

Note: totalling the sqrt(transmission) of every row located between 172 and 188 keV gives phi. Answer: 6.75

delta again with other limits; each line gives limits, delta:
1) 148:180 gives 0.80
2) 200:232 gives 0.95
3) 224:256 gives 1.40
